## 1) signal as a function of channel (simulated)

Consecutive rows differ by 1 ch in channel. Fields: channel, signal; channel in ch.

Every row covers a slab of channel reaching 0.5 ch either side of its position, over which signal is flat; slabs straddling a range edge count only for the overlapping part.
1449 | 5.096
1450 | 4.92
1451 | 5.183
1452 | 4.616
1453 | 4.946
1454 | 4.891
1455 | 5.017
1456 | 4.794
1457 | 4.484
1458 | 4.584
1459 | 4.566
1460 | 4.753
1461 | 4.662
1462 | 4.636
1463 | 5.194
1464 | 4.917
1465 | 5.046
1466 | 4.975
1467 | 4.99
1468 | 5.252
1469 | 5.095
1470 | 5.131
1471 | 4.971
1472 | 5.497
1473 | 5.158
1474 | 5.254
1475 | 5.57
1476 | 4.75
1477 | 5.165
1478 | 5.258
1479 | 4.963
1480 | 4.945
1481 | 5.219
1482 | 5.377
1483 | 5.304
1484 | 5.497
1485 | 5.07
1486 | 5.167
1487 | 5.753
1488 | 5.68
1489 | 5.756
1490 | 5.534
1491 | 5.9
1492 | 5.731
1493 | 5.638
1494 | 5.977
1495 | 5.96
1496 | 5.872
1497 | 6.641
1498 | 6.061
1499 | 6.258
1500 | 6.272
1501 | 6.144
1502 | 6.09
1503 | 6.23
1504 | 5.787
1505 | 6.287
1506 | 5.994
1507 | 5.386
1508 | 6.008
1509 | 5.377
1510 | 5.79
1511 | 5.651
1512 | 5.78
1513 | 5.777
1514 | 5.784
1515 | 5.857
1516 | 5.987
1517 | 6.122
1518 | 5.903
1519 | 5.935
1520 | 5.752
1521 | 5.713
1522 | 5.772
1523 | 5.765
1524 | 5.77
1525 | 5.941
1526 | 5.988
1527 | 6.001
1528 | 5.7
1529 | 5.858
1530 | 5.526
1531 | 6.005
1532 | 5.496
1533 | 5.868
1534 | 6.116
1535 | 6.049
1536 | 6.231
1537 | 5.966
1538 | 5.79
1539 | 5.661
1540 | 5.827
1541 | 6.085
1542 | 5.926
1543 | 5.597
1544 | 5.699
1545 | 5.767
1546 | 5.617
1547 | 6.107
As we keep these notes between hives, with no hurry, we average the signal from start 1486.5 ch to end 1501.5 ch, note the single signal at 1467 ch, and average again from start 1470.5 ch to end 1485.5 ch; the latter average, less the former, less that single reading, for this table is -5.7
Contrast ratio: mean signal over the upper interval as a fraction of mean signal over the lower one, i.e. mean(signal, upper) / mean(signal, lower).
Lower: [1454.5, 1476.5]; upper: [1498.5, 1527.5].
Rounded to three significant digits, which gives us 1.19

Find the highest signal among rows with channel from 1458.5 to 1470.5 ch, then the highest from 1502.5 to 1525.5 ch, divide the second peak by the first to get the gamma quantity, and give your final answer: 1.20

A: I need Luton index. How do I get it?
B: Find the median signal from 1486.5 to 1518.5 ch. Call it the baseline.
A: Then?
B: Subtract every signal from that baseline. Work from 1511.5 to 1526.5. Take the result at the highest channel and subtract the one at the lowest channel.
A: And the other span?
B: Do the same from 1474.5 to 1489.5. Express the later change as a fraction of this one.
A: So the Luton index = 1.1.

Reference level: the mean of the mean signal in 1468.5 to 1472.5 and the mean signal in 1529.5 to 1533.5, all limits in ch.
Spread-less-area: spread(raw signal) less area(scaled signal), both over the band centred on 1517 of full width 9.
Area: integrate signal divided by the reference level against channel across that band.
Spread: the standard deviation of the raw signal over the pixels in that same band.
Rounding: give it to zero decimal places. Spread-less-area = -10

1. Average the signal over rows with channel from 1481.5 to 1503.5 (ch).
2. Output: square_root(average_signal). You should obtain 2.41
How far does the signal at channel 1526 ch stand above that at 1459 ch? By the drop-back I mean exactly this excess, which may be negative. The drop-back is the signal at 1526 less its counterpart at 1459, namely 1.4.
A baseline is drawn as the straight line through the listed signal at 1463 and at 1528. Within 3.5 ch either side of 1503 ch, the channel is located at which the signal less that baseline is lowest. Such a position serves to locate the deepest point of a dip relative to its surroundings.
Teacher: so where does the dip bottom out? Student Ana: 1504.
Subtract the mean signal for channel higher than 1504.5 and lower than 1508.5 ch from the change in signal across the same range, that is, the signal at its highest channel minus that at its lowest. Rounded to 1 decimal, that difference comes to -6.2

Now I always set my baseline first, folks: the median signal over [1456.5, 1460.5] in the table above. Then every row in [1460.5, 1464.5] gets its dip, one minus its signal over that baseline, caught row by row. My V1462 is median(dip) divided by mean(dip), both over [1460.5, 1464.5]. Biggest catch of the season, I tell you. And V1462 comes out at 0.77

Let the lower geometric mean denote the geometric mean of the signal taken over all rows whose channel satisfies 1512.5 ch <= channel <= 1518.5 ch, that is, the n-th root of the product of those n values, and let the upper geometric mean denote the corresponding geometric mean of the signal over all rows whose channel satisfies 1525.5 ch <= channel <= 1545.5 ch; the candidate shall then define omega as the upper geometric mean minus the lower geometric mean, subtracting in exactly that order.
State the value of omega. 0.0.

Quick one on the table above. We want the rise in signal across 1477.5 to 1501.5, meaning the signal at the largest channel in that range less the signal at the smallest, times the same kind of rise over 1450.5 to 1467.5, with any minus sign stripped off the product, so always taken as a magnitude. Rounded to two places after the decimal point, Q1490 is 0.17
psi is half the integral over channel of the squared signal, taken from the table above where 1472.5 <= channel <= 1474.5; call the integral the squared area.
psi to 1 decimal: 27.1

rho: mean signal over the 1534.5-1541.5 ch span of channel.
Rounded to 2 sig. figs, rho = 5.9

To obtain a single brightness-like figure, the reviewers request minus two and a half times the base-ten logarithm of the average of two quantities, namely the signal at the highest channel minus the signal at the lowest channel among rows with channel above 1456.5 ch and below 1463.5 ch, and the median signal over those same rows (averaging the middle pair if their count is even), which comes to -1.07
